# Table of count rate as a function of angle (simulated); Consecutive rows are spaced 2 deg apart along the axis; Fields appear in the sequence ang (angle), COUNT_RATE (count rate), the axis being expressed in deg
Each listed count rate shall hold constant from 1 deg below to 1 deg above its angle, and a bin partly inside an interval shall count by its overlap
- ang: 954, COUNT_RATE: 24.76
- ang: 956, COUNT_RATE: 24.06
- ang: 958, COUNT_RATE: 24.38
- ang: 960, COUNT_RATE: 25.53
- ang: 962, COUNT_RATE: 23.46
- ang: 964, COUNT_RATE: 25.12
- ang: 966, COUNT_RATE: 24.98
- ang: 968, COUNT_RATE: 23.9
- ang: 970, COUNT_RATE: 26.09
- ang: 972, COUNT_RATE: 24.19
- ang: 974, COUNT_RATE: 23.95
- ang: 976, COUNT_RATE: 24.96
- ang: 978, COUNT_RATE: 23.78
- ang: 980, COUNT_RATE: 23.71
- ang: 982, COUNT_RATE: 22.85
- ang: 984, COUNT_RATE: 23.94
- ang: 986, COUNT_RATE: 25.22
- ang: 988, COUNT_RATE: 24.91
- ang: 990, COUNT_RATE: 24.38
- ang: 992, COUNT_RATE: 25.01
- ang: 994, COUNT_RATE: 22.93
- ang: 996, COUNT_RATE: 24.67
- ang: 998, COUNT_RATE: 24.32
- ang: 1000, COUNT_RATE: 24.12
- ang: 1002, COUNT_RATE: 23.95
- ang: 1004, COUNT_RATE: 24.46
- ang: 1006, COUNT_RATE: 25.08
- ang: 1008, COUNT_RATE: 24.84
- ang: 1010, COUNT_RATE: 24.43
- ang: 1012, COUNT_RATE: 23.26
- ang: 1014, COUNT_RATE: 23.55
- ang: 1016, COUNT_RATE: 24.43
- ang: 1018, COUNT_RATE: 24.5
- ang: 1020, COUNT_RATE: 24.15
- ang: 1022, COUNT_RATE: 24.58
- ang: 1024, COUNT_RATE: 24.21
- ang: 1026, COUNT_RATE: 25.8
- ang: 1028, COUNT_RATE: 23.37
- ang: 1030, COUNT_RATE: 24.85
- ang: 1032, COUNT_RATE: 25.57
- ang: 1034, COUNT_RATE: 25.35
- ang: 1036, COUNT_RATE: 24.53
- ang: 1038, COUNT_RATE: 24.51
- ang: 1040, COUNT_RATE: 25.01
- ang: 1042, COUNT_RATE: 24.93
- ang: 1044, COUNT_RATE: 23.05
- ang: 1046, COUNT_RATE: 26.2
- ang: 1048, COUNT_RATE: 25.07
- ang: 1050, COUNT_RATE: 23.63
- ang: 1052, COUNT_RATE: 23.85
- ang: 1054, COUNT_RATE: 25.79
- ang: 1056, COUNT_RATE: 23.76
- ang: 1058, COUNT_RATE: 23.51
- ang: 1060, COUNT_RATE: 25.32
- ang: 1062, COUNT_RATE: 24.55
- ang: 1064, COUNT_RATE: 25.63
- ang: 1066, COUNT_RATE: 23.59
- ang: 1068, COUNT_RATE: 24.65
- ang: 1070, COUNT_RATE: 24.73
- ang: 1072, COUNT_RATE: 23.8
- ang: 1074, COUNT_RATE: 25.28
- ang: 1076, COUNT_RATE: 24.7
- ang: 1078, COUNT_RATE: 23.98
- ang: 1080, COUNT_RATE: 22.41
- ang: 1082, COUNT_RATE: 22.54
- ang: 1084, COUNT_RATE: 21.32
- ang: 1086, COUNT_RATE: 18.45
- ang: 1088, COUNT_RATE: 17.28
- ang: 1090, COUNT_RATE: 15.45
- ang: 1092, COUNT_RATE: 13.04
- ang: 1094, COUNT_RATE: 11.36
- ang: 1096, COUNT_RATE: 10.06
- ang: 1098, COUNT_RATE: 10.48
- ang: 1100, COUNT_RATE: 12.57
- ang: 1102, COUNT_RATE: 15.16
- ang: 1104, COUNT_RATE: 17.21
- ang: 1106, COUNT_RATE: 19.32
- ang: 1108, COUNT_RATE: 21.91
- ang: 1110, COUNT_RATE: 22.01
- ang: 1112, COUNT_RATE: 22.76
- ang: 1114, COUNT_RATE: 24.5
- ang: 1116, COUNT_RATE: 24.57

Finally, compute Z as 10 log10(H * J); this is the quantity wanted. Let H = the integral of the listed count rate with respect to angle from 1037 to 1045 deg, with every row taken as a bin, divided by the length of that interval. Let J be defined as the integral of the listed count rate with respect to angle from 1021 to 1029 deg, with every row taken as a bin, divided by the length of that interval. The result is 27.8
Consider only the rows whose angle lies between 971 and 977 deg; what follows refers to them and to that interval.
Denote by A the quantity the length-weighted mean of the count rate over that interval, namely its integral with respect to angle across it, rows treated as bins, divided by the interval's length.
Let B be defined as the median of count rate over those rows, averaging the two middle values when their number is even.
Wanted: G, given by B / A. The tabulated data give 0.99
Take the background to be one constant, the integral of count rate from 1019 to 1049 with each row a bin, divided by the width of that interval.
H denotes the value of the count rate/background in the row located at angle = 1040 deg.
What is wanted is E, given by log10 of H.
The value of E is 0.00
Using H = 1.01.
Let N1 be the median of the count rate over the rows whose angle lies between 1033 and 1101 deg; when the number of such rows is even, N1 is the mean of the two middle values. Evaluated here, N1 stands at 23.8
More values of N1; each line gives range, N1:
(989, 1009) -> 24.4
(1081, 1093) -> 17.9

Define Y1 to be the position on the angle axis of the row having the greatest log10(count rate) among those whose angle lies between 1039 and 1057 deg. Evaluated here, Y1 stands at 1046 deg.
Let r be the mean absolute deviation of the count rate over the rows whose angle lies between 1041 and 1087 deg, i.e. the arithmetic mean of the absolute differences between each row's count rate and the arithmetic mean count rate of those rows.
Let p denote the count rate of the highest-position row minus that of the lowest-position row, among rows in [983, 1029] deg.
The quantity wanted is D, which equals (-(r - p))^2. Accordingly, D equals 3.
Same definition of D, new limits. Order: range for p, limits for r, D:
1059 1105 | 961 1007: 76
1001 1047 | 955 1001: 3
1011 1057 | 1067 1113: 15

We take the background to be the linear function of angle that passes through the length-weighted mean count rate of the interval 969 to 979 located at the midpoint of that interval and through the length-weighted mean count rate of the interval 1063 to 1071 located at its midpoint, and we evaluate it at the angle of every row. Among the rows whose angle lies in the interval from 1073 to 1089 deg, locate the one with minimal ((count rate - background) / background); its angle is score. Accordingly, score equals 1088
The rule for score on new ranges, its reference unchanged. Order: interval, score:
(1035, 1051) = 1044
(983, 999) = 994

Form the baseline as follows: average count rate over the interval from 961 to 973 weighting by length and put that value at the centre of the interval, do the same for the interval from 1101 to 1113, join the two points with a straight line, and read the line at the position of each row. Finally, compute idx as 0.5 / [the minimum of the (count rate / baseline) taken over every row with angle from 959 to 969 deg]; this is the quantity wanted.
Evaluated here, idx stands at 0.53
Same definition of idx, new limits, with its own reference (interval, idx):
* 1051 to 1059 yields 0.46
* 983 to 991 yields 0.50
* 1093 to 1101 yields 1.00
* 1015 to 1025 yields 0.47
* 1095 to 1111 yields 1.00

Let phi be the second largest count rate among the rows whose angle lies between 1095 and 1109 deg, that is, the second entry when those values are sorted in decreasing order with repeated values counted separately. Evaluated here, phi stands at 19.32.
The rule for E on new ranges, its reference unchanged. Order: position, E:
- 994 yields -0.03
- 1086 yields -0.13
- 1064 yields 0.02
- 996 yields 0.00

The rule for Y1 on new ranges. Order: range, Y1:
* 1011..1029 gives 1026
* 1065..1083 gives 1074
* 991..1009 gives 1006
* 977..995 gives 986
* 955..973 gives 970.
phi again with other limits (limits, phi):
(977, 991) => 24.91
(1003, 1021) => 24.84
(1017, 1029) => 24.58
